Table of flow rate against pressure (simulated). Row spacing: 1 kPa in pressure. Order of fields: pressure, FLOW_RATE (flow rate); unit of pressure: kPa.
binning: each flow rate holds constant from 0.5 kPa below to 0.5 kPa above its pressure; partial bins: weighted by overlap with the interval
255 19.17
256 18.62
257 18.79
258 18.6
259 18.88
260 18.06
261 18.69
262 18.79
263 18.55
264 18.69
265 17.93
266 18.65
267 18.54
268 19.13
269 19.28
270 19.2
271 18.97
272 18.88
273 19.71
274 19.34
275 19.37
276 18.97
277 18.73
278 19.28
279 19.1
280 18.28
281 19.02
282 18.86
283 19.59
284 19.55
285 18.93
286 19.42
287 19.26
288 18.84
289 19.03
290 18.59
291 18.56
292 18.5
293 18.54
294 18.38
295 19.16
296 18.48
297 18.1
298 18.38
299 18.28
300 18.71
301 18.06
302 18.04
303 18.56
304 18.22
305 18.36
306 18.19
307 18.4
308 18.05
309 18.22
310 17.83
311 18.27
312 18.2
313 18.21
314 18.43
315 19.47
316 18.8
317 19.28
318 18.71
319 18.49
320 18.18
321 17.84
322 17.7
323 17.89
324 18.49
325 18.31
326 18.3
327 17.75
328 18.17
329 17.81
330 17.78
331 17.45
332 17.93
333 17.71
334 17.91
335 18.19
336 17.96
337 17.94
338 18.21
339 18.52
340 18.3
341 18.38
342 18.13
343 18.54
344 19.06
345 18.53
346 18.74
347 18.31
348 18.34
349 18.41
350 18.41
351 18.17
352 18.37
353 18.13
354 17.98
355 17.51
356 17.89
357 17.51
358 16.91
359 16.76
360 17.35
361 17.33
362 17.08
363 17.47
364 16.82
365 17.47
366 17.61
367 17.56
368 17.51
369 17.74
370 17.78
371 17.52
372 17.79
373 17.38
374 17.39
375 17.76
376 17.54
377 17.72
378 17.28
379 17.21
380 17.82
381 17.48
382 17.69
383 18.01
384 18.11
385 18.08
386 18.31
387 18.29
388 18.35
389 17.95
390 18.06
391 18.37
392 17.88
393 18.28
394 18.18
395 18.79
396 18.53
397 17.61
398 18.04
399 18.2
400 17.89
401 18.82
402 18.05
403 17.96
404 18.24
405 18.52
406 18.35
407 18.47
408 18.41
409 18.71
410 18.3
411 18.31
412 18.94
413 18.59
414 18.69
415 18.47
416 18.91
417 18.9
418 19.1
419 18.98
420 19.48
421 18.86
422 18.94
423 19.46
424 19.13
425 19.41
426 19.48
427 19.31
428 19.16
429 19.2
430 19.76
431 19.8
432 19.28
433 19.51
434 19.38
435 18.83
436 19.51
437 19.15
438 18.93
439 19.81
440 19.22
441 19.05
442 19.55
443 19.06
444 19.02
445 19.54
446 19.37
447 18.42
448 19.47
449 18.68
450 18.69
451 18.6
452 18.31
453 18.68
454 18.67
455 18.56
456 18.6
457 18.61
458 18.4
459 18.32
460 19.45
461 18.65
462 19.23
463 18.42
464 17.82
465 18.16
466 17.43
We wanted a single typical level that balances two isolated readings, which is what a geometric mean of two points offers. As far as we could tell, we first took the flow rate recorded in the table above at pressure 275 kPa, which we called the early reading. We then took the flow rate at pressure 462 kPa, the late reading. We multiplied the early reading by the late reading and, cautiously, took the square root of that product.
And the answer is 19.3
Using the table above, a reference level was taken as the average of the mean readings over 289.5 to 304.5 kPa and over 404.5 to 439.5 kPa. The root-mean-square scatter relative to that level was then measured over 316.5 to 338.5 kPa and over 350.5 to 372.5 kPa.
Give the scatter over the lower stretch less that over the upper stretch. -0.5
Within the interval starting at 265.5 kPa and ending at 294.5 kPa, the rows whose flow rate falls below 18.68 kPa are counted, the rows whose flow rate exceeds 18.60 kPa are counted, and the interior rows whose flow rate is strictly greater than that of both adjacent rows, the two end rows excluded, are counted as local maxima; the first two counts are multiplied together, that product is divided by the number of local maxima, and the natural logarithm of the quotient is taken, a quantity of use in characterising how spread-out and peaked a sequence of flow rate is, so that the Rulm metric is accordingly 3.0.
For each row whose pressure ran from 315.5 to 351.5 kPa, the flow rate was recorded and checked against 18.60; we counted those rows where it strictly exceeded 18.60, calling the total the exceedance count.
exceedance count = 5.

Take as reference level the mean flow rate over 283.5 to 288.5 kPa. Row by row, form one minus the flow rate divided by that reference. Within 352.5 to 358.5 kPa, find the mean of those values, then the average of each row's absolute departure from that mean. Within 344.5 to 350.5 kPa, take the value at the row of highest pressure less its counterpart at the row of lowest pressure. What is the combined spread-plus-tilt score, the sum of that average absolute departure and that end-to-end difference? 0.02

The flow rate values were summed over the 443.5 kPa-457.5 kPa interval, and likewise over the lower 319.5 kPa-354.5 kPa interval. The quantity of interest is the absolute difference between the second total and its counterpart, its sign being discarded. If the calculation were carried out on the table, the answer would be 373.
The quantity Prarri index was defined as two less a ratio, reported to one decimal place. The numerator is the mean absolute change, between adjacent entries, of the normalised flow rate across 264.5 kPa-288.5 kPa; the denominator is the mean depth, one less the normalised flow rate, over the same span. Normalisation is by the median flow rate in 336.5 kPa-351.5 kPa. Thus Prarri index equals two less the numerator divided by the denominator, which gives 2.6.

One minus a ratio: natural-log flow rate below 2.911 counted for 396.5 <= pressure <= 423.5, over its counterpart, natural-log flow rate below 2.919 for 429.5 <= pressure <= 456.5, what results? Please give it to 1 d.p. -4.0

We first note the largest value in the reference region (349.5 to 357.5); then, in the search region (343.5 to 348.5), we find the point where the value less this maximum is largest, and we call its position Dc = 344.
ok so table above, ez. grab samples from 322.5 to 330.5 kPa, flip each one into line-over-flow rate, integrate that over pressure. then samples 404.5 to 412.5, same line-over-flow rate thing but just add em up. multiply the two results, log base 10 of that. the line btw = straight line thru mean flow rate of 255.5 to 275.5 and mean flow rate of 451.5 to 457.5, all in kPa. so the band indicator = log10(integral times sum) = 1.83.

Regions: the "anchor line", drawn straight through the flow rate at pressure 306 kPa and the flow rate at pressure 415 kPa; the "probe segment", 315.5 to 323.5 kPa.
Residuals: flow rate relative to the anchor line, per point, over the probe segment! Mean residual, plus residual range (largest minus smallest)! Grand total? 1.7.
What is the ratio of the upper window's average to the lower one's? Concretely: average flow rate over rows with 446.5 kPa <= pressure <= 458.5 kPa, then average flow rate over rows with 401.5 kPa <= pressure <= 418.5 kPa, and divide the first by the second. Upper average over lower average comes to 1.01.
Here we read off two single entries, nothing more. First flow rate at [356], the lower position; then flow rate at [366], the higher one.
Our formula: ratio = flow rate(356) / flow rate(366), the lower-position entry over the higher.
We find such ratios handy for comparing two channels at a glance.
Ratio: 1.02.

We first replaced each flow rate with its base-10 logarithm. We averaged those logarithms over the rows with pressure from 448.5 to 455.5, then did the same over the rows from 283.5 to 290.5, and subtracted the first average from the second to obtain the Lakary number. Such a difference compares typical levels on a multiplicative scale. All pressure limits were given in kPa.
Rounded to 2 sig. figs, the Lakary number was 0.011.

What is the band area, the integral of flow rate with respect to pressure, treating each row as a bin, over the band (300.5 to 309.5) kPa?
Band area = 164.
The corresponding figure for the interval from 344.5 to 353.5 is 165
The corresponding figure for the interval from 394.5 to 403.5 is 164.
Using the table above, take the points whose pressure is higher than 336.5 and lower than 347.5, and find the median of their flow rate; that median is 18.4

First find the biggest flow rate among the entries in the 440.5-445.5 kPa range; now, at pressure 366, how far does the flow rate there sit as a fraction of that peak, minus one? -0.099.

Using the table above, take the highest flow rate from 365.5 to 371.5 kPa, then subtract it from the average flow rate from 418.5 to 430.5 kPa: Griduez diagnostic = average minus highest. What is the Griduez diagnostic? 1.5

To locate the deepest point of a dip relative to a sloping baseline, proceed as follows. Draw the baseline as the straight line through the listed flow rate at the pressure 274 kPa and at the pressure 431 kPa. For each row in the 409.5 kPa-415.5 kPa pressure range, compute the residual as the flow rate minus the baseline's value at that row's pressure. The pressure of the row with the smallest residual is 410 kPa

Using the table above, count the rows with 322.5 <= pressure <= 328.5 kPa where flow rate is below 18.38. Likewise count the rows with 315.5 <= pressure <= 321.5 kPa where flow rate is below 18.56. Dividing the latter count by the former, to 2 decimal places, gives 0.60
